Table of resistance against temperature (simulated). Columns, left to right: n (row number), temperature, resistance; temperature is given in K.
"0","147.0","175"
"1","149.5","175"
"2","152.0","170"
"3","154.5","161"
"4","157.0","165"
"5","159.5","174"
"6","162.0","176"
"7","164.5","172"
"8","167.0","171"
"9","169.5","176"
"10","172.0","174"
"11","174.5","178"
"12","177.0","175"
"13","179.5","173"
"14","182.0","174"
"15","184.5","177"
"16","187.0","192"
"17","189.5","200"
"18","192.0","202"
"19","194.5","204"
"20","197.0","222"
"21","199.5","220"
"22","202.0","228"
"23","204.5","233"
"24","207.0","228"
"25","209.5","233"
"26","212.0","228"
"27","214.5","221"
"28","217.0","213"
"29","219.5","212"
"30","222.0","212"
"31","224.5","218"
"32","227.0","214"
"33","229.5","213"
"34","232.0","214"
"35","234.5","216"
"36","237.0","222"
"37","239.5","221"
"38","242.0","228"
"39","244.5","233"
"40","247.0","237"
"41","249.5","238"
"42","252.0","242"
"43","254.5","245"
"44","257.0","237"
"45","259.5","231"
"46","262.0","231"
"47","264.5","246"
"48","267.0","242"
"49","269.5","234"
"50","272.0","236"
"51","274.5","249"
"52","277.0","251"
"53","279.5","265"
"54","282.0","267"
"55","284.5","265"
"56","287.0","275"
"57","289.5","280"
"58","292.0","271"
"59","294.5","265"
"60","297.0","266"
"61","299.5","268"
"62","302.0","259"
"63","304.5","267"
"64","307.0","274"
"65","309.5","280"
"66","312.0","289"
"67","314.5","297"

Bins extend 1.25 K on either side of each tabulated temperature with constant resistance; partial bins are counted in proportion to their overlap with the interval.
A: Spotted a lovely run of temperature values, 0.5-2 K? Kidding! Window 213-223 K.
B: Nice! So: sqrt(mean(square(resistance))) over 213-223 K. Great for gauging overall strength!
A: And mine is 215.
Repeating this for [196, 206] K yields 226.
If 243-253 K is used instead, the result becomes 238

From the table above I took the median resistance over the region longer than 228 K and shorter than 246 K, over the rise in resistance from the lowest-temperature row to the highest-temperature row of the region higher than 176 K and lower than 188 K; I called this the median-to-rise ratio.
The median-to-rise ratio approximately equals 13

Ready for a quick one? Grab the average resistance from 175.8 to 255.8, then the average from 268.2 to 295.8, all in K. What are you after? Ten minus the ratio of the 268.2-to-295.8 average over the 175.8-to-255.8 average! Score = 8.79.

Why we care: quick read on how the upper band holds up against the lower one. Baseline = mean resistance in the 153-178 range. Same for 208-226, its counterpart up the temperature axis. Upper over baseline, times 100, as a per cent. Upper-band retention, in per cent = 128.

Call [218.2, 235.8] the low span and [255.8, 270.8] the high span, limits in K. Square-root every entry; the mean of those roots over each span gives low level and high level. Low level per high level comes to 0.951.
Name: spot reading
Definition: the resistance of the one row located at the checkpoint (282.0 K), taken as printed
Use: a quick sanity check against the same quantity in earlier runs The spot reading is 267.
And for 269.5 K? 234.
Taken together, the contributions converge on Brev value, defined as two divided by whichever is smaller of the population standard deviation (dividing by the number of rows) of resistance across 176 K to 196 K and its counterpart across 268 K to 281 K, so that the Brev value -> 0.18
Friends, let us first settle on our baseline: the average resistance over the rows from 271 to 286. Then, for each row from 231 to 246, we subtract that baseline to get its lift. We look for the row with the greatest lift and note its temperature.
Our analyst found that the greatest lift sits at 244.5 K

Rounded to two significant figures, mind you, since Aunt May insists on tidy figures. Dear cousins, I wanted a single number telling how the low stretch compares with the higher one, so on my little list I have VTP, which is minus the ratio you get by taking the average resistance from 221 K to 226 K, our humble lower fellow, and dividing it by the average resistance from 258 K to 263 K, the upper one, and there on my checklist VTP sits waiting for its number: -0.93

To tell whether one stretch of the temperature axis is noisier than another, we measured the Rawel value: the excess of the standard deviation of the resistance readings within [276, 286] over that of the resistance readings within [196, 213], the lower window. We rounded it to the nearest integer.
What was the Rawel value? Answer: 2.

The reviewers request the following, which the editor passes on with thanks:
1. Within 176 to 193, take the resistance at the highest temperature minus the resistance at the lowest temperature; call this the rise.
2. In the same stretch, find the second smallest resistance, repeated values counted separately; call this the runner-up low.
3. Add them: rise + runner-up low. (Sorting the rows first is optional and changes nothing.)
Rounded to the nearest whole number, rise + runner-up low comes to 201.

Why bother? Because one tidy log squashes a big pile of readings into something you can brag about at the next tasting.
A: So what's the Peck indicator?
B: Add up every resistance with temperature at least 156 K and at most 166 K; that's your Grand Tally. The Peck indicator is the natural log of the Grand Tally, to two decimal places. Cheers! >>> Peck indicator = 6.53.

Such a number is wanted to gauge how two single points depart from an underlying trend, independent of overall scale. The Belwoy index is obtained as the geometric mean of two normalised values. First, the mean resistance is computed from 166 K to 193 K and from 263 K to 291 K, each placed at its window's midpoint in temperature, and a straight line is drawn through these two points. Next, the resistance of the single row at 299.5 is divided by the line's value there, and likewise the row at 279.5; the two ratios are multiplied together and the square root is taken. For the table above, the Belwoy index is 1.01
